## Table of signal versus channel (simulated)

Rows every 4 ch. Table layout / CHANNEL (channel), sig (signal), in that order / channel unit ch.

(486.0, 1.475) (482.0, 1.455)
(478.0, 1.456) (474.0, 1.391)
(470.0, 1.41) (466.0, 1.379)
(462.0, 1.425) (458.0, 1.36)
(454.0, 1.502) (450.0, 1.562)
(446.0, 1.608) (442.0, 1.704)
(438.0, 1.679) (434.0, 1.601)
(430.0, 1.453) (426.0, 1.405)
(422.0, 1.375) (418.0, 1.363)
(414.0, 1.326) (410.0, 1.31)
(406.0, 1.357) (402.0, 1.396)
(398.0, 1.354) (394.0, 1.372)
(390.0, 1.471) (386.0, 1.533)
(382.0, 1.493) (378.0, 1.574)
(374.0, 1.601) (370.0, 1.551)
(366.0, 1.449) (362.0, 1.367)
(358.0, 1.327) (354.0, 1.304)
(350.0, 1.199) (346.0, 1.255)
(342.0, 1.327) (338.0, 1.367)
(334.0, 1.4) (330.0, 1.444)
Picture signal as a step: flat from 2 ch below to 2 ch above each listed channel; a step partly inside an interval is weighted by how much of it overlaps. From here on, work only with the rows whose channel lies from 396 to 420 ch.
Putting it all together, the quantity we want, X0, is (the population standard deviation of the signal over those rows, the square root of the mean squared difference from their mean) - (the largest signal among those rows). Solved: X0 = -1.37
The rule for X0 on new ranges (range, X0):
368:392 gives -1.56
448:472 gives -1.49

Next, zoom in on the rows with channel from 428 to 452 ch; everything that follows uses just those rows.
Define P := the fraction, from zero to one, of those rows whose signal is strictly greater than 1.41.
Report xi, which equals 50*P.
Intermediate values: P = 1.0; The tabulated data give 50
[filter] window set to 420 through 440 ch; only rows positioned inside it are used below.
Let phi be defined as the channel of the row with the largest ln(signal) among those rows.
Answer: 438.0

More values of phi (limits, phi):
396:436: 434.0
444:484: 446.0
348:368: 366.0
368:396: 374.0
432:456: 442.0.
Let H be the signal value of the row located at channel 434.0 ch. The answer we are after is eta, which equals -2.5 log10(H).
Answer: -0.511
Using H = 1.601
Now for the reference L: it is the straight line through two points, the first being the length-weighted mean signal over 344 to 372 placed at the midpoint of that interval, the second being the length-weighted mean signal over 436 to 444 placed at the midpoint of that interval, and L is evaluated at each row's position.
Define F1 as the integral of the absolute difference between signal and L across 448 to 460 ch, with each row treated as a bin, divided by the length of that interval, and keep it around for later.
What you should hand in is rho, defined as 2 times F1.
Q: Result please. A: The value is 0.55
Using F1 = 0.28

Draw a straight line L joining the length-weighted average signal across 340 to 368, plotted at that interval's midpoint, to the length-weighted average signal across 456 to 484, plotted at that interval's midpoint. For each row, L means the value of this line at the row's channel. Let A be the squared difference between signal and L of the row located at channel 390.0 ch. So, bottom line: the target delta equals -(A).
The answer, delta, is -0.0154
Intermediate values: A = 0.015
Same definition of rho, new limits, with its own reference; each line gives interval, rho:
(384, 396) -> 0.14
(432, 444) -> 0.05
